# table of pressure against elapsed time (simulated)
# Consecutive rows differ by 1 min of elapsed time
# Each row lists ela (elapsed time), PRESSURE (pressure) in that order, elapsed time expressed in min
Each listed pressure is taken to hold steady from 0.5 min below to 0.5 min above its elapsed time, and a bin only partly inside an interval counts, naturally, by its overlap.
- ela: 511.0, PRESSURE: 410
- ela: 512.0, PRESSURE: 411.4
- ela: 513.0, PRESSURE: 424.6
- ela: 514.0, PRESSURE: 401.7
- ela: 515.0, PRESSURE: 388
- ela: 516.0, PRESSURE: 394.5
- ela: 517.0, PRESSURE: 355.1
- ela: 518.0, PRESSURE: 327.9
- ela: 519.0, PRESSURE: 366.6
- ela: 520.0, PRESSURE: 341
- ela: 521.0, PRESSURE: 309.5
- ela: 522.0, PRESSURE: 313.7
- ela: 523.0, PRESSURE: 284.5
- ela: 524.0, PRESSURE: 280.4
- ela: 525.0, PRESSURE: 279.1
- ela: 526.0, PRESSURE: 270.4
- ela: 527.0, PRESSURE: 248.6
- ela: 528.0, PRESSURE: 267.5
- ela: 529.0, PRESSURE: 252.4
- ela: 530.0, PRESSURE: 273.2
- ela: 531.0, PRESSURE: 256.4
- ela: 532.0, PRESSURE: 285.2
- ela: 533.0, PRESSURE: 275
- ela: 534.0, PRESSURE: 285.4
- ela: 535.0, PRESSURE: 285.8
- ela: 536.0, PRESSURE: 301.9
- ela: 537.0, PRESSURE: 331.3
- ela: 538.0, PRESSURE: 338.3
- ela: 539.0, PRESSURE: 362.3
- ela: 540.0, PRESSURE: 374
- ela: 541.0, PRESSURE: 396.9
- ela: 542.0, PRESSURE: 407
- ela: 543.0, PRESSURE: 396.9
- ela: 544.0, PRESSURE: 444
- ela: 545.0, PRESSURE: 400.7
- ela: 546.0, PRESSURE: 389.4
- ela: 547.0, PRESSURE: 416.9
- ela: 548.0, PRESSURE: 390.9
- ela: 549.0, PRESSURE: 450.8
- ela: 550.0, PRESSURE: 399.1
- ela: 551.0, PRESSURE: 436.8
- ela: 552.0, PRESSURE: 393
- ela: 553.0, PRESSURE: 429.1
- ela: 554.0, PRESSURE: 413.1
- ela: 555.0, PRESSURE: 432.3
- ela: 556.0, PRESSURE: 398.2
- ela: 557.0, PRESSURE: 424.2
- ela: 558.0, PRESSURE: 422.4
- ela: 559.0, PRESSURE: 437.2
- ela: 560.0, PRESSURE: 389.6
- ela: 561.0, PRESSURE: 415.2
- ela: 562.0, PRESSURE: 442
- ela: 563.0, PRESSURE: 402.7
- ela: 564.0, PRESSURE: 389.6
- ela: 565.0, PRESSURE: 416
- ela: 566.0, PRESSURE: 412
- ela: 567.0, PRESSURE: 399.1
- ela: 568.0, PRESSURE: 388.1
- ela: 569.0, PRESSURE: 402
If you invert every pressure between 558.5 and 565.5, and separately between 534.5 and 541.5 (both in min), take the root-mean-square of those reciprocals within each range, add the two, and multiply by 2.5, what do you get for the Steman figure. 0.0135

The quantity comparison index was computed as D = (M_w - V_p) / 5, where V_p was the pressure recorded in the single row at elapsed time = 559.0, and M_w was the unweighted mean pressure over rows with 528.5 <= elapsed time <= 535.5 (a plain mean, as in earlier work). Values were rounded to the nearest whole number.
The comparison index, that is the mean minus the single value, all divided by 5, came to -33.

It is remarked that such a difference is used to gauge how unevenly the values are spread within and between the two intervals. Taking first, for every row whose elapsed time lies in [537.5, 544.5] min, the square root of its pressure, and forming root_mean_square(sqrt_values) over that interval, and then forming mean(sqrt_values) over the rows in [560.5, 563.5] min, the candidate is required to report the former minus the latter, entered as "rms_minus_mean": -0.8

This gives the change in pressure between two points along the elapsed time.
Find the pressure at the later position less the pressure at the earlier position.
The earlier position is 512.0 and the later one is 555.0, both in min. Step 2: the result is 21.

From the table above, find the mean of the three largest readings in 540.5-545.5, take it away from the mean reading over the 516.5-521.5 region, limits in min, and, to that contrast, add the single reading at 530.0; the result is 196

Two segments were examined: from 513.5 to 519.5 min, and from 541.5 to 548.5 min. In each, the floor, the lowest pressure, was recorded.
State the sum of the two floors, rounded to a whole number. 717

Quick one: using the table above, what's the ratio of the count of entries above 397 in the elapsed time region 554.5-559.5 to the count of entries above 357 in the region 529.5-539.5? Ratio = 5.0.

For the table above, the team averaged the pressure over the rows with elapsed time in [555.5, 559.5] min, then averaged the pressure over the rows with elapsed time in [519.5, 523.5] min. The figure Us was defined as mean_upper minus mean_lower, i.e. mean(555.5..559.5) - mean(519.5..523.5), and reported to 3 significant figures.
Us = 108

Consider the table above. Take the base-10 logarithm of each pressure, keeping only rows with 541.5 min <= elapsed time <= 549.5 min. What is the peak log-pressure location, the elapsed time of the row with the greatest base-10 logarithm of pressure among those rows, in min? 549.0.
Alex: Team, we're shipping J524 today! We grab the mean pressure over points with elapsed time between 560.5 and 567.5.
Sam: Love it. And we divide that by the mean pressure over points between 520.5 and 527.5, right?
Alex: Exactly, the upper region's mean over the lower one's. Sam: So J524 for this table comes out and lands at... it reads 1.45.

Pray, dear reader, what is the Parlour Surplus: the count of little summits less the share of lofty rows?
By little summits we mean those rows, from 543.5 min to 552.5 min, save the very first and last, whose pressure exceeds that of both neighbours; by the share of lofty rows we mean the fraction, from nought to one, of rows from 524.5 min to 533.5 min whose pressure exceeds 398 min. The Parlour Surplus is 3.0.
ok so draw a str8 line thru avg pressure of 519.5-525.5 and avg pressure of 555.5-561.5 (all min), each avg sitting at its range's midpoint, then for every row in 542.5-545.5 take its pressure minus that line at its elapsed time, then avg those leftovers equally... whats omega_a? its 45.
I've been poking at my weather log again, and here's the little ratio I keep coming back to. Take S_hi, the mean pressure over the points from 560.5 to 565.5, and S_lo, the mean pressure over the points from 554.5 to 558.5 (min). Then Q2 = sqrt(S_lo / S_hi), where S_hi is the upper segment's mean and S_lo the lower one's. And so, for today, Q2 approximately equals 1.01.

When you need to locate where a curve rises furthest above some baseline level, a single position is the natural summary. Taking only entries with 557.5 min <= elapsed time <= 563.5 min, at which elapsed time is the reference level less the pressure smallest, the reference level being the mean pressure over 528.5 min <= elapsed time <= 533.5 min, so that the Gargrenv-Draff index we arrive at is 562.0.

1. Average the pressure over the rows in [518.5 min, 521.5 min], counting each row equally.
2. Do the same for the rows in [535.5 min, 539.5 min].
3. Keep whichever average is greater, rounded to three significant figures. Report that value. 339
